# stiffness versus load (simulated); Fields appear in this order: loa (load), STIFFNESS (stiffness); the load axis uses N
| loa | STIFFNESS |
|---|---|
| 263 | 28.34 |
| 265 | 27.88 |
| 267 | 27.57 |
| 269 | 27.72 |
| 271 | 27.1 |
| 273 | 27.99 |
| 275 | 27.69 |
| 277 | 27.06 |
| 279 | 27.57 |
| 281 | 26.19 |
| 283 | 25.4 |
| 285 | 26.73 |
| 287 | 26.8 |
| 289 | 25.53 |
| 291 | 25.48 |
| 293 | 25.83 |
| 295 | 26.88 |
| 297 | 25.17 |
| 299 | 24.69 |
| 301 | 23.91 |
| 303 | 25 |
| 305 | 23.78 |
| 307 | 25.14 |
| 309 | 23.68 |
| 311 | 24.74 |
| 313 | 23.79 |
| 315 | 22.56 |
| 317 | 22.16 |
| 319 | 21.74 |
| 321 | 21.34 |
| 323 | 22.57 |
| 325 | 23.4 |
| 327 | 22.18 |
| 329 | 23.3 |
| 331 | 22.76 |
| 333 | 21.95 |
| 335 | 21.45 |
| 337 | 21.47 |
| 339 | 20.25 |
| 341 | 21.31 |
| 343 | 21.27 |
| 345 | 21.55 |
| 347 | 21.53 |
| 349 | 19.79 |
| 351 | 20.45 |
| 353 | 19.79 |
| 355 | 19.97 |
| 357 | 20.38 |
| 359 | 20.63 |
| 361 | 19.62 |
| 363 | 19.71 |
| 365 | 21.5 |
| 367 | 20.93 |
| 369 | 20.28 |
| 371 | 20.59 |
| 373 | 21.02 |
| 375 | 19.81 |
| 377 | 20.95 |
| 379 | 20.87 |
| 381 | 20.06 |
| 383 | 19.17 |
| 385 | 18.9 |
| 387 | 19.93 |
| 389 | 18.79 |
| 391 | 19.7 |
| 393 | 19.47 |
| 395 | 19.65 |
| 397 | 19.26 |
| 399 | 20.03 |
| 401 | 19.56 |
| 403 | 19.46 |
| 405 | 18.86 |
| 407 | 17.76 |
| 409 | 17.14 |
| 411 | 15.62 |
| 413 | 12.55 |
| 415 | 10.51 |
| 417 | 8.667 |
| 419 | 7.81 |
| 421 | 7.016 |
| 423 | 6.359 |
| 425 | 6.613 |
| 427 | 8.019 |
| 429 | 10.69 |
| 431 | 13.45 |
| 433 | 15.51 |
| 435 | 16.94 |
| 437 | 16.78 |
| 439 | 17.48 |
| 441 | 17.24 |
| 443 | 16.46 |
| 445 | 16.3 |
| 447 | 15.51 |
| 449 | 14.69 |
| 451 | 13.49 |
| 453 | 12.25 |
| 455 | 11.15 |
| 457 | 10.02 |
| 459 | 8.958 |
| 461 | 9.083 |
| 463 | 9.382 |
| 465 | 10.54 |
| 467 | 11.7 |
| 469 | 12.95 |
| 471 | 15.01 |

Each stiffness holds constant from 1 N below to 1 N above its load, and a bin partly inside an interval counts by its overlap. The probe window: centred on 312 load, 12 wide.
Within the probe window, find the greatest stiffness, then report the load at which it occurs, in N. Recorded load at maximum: 307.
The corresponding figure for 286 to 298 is 295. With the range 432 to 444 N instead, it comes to 439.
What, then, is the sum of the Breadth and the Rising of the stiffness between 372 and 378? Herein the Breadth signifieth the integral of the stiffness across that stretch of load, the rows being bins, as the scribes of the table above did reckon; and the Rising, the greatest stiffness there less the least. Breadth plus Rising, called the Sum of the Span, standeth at 125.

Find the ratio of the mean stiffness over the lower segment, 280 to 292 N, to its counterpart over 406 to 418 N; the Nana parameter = 1.9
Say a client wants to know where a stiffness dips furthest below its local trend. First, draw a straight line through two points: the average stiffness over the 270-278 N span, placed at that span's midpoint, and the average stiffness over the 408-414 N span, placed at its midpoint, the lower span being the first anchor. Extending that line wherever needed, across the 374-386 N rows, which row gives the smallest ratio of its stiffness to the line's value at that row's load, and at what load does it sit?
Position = 375 N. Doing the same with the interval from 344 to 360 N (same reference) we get 349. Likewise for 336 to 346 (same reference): 339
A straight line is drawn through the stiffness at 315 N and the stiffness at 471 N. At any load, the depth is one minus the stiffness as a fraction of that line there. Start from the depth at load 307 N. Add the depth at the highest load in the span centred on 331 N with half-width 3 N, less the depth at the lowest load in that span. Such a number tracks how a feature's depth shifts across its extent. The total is -0.043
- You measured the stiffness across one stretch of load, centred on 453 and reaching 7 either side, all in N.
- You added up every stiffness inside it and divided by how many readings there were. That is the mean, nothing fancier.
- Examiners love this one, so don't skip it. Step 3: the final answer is 12.3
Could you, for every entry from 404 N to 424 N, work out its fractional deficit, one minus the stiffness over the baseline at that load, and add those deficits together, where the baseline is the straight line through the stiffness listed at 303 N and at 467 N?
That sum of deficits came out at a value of 2.43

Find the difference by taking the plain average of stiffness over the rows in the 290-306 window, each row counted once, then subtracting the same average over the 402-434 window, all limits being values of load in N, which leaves 13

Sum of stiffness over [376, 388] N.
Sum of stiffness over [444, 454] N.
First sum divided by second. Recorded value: 1.7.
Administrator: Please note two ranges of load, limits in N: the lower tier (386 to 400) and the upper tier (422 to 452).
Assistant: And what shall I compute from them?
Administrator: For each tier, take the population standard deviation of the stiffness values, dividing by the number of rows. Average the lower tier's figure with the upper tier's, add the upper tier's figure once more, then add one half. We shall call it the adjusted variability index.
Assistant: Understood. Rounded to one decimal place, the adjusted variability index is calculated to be 6.4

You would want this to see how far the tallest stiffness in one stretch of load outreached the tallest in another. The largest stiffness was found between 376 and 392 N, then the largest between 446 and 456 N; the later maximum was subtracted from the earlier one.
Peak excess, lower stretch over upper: 5.4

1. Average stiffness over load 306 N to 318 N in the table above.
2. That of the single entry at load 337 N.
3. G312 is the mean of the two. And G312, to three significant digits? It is 22.6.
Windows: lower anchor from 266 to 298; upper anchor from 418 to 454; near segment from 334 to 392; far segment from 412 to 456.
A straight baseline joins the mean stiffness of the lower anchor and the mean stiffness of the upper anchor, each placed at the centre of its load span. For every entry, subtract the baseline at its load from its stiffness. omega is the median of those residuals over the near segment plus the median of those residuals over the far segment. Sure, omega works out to 1.3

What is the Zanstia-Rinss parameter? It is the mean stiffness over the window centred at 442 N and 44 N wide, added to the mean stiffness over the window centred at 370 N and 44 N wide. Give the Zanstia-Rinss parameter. 33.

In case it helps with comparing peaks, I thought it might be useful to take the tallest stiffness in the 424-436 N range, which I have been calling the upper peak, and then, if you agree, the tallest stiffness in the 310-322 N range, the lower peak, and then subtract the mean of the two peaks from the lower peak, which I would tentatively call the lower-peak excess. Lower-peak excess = 4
